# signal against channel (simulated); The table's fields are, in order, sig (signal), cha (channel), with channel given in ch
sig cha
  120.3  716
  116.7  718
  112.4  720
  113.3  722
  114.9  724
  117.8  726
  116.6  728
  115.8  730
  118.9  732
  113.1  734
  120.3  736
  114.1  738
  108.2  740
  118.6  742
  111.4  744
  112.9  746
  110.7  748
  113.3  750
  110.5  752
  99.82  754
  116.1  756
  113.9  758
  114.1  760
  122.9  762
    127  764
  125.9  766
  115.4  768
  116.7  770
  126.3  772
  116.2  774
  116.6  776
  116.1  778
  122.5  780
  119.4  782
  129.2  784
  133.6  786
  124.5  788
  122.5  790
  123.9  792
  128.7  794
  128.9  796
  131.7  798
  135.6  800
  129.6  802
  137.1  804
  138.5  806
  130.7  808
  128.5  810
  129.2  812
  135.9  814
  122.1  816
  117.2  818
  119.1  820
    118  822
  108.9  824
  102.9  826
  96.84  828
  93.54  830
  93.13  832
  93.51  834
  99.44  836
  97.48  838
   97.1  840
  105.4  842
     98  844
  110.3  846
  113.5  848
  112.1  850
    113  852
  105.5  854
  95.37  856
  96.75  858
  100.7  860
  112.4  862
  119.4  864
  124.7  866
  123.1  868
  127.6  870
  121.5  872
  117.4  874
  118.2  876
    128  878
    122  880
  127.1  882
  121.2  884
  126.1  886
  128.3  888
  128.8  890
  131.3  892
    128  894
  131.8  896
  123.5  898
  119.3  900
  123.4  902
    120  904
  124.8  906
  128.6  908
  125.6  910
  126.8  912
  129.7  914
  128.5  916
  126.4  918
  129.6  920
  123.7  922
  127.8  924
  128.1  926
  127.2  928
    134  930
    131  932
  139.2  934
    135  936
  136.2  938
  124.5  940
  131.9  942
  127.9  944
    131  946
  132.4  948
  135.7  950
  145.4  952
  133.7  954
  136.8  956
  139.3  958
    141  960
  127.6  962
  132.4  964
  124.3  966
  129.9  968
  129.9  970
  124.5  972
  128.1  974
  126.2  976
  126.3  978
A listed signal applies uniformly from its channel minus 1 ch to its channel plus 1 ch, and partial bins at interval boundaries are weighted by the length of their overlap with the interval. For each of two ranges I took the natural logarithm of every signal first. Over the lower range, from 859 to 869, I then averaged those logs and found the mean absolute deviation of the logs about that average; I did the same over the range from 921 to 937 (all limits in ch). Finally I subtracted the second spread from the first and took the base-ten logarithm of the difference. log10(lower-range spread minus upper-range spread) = -1.44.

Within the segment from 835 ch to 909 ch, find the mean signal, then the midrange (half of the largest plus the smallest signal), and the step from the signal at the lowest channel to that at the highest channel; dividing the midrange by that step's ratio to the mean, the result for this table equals 455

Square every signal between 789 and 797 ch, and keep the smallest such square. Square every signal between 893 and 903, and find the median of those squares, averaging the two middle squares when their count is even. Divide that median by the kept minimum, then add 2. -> 3.0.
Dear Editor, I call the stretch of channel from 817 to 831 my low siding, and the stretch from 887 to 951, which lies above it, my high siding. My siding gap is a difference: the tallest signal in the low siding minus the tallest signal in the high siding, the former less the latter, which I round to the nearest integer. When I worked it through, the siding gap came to -20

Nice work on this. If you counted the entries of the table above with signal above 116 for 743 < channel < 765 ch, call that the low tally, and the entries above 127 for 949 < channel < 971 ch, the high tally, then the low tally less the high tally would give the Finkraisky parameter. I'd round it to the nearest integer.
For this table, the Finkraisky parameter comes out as -7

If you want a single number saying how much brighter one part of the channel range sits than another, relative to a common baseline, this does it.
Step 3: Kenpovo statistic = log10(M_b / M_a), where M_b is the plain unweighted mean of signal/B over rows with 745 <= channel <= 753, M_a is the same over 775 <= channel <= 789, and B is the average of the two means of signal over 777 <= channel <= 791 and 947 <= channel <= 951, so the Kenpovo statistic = -0.042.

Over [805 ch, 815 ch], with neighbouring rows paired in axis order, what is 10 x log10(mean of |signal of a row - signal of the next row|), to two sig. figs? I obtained 6.4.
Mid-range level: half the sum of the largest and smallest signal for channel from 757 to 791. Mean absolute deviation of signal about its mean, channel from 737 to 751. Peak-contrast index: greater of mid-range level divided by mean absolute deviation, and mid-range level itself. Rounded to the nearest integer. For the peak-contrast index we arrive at 124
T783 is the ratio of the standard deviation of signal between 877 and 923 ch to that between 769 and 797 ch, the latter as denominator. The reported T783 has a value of 0.6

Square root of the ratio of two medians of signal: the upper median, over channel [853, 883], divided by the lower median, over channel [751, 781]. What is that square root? 1.01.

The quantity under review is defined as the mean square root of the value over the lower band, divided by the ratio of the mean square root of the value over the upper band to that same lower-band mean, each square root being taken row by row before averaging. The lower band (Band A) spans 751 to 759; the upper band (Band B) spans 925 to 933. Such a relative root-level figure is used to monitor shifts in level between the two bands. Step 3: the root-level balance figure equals 9.6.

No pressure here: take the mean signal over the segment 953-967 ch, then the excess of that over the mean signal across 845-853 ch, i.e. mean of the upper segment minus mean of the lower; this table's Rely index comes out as 21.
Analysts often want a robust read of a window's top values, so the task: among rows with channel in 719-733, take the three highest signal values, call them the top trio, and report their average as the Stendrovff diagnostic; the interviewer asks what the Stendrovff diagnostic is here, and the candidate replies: 118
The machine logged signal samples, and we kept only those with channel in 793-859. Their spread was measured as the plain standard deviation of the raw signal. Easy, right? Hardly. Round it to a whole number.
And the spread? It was 15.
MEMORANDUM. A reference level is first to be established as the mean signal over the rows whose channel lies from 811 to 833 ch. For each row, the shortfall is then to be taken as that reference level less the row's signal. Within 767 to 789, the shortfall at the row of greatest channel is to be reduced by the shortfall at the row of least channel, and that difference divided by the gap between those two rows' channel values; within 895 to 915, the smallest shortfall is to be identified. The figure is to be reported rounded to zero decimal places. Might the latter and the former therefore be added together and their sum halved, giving -10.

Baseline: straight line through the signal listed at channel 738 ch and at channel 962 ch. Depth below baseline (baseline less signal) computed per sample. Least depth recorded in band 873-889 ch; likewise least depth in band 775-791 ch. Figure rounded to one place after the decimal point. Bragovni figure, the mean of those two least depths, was -11.0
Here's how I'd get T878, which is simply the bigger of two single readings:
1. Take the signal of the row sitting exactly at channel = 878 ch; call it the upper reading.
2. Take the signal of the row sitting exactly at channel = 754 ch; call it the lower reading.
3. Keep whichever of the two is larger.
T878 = 128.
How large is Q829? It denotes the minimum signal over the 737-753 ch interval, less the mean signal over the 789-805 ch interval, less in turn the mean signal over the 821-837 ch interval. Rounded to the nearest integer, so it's -122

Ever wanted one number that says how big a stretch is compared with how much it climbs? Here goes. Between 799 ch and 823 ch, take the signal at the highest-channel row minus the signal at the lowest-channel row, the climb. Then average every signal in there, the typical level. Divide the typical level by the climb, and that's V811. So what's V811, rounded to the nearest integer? -7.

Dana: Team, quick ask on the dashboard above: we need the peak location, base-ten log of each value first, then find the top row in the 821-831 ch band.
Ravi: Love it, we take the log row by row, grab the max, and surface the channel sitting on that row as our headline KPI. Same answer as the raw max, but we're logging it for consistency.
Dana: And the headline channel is 822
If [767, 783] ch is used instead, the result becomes 772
